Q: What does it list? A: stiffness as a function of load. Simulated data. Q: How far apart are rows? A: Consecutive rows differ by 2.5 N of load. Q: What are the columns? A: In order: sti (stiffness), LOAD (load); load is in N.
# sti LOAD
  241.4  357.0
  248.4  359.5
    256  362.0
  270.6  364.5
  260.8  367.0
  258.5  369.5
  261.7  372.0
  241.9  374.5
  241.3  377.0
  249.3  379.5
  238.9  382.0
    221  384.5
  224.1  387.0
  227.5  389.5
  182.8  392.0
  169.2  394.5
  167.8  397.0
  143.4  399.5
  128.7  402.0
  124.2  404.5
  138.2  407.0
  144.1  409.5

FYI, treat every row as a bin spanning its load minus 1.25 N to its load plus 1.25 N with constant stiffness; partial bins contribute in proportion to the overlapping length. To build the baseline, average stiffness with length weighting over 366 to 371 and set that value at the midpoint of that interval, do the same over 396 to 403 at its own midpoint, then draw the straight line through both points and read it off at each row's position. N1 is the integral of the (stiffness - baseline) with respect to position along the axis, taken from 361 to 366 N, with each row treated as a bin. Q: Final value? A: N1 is -72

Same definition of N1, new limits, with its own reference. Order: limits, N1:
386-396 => 219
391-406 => 27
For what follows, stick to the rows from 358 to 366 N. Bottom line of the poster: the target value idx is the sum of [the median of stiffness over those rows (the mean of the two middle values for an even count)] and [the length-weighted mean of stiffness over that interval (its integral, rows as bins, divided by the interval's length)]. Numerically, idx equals 514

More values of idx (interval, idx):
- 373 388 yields 477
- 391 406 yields 308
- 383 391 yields 447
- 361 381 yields 512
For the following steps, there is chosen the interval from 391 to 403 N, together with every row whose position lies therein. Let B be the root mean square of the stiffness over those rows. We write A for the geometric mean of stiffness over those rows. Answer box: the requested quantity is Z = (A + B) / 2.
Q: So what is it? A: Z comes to 158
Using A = 157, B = 160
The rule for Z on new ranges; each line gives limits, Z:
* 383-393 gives 214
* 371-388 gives 240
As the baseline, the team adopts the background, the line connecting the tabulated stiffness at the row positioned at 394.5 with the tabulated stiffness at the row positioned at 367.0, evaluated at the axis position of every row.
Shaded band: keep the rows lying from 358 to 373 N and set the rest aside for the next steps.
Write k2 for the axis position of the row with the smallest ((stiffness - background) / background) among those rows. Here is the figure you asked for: 359.5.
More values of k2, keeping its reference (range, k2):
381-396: 394.5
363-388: 367.0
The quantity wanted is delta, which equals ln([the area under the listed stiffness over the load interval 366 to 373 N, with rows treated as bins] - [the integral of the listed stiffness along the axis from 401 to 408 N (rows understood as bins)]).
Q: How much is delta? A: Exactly 6.8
